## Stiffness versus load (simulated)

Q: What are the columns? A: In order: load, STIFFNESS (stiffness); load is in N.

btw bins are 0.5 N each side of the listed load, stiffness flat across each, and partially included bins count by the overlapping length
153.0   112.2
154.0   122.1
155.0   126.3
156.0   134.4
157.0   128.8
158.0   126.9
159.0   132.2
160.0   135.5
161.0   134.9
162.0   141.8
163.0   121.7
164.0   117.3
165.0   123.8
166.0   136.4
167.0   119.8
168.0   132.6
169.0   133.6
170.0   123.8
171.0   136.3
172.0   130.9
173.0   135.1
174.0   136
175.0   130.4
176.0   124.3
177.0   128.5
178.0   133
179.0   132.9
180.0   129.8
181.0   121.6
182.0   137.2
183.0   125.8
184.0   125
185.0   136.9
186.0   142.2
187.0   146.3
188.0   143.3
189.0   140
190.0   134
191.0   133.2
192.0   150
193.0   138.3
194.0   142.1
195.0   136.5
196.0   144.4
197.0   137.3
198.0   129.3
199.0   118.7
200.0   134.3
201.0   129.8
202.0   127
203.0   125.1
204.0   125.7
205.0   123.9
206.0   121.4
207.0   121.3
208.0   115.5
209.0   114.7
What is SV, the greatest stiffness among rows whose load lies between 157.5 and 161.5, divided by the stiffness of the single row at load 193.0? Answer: 0.98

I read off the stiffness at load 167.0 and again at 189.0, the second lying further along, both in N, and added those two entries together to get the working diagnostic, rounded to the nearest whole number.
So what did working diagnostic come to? 260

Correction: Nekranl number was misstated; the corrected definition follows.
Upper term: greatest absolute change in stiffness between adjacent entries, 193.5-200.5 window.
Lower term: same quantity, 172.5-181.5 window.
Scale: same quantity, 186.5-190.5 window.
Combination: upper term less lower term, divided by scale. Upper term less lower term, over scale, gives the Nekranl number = 1.2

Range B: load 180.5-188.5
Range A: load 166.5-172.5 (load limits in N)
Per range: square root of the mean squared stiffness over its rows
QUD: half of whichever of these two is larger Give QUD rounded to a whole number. 68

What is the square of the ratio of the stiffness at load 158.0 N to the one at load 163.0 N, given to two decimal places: 1.09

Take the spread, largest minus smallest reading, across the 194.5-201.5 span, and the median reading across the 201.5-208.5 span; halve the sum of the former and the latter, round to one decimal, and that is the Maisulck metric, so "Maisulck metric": 74.8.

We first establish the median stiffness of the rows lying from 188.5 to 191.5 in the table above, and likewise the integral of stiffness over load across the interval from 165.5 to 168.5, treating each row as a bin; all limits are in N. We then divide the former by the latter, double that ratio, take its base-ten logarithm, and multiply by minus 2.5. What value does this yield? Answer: 0.404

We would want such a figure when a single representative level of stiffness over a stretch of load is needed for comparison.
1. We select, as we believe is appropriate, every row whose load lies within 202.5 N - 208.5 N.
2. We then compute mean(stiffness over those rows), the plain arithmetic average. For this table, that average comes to 122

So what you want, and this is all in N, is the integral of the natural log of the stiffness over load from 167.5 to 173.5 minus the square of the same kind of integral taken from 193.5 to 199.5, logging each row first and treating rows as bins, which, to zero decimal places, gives -835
